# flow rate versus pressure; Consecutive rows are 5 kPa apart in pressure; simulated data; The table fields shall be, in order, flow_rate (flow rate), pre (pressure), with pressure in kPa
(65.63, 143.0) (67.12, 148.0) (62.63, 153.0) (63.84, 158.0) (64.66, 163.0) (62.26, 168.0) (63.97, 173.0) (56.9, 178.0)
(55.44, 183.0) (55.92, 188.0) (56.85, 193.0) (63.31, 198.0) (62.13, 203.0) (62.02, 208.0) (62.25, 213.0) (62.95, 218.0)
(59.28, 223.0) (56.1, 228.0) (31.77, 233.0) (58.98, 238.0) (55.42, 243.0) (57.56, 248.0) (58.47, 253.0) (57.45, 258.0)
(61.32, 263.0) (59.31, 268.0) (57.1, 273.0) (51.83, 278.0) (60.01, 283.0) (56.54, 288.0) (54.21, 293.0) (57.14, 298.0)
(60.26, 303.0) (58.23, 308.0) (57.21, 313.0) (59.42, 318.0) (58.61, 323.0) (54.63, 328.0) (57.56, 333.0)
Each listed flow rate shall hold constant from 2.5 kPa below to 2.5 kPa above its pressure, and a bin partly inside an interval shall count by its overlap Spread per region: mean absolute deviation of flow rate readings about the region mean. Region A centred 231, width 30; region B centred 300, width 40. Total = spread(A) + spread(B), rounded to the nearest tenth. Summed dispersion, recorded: 9.0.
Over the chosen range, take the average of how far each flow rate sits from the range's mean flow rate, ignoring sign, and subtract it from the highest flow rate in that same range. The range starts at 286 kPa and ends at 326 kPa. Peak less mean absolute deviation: 59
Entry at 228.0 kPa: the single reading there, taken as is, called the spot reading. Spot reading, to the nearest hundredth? 56.10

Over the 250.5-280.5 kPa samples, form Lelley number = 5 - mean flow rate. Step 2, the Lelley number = -53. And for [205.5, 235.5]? -51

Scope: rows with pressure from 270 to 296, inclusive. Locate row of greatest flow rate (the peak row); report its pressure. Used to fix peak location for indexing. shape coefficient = 283.0 kPa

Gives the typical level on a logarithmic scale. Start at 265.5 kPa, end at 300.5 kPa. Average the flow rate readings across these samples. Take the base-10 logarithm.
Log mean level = 1.753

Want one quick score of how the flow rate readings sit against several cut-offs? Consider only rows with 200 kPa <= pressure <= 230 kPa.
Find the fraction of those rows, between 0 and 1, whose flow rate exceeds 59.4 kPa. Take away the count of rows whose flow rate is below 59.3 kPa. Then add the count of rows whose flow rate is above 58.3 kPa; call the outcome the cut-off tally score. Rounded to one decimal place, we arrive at 3.7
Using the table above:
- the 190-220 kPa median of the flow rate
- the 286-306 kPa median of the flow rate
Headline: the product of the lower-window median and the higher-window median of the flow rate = 3535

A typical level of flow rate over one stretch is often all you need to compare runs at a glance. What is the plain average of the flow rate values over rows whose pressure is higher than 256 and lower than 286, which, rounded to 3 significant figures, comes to 57.8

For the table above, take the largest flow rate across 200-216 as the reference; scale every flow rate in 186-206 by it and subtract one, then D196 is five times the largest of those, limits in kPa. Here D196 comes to 0.1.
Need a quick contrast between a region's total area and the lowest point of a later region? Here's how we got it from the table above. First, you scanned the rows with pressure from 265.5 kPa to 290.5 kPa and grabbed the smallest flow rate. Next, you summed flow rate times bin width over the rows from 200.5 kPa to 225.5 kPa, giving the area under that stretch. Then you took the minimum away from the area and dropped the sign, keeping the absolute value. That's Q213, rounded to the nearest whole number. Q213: 1491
